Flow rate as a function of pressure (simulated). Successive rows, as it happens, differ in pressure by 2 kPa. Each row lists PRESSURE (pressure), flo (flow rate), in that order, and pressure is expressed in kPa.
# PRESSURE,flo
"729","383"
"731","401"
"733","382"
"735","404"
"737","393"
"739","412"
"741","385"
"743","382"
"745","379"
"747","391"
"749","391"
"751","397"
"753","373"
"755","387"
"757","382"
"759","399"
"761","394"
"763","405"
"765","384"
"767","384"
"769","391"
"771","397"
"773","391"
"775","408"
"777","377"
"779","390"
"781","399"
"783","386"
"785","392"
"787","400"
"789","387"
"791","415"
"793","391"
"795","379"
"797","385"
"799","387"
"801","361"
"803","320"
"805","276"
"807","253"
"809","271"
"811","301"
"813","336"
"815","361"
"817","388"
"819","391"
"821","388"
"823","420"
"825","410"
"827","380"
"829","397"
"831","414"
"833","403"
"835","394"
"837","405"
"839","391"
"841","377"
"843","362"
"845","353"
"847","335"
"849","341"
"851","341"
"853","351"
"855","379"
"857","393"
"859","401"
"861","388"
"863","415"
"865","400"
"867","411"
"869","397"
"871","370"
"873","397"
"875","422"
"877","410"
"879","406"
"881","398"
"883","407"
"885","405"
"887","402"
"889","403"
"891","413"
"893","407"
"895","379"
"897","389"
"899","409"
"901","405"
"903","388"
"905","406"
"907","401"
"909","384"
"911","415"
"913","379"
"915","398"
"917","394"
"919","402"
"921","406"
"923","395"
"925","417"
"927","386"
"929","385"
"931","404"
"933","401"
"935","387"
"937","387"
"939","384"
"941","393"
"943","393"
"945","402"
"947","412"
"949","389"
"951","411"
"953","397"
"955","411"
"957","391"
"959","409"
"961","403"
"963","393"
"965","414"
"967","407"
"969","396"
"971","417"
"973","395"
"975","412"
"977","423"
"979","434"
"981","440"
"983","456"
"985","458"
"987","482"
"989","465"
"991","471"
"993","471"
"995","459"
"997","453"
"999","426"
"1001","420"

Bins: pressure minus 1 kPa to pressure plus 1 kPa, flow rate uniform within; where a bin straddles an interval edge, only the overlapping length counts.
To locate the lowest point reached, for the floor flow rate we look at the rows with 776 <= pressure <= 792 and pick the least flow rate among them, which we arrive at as 377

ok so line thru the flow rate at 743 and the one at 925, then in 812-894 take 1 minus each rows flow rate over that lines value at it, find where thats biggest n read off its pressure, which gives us 847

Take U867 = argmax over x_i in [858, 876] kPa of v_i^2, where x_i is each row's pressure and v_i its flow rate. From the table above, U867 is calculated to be 875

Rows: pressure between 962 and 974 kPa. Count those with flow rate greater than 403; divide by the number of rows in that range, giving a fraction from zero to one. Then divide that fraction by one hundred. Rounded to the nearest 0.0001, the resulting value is 0.0050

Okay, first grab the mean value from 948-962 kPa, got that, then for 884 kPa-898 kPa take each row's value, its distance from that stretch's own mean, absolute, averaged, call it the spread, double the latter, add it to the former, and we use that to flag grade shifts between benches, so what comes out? 420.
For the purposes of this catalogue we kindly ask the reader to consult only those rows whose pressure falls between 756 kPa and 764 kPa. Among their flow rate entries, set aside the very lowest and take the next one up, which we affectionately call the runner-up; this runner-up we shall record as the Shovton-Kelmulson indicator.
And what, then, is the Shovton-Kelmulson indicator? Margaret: 394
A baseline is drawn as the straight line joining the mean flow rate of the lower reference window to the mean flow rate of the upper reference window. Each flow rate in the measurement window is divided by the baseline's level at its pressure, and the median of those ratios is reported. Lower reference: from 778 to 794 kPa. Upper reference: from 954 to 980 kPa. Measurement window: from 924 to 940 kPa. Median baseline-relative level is 0.954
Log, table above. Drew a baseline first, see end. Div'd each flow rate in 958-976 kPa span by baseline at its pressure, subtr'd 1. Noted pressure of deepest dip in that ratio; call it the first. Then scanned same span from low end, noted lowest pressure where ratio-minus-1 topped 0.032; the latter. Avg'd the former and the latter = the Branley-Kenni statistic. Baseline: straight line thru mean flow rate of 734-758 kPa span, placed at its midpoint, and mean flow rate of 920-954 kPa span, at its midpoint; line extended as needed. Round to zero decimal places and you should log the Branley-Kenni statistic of 964 kPa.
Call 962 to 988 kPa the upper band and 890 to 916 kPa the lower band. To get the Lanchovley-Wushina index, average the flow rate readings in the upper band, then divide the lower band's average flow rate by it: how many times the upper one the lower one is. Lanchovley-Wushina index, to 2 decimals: 0.94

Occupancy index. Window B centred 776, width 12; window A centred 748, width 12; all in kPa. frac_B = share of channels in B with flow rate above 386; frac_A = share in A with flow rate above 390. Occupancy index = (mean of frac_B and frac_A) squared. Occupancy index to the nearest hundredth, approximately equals 0.44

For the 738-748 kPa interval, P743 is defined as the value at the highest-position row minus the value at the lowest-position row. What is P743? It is -21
